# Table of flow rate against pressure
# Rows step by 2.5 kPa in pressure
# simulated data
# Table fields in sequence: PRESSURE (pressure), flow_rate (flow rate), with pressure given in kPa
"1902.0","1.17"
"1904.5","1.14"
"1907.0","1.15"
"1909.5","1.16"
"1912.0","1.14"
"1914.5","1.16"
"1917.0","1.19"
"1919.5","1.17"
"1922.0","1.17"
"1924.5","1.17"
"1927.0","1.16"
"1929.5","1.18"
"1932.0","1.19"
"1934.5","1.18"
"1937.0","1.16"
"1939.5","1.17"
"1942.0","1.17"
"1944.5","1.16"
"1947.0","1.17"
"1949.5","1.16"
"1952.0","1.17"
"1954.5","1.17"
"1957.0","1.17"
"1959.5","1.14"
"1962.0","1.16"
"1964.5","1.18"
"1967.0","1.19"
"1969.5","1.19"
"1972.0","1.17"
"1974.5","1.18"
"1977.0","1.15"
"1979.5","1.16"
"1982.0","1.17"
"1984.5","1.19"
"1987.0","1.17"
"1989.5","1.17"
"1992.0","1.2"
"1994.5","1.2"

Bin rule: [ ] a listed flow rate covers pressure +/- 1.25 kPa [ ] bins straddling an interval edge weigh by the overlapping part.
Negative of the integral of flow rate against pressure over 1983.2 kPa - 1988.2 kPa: -5.9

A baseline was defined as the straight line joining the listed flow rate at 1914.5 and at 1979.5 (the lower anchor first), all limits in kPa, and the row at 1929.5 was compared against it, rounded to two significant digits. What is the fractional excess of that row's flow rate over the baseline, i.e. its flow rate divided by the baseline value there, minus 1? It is 0.017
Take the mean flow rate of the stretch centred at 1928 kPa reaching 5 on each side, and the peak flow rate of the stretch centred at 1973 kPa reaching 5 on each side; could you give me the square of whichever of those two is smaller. 1.38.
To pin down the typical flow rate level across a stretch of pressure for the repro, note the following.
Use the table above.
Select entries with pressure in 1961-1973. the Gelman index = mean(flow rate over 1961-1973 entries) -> 1.18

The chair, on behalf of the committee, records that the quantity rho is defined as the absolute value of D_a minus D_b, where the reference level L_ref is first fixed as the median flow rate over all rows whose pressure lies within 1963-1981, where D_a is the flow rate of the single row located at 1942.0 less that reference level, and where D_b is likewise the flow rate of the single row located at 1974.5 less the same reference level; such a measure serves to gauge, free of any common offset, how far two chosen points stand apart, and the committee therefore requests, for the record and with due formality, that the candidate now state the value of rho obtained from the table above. 0.010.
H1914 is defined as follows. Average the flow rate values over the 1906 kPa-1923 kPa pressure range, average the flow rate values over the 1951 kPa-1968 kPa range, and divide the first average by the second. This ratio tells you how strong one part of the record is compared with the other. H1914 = 0.995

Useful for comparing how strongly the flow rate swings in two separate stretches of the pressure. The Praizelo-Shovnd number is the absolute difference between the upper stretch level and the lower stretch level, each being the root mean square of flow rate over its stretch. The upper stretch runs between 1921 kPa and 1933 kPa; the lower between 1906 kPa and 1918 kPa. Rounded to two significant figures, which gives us 0.014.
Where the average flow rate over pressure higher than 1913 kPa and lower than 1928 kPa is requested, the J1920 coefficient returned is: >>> 1.170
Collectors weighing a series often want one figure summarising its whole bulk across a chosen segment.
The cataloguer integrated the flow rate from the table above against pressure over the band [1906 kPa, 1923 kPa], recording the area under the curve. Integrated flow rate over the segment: 20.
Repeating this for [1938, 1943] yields 6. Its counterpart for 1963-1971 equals 9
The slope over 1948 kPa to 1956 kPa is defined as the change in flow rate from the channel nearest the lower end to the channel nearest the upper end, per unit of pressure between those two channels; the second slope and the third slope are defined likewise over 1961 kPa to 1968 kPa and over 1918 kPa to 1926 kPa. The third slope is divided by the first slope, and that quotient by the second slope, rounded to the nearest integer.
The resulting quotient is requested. 0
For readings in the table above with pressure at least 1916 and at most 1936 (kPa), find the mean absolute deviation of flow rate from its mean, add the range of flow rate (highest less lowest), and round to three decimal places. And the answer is 0.039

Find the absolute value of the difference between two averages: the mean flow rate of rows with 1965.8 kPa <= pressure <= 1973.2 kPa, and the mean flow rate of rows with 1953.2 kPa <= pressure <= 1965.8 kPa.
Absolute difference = 0.019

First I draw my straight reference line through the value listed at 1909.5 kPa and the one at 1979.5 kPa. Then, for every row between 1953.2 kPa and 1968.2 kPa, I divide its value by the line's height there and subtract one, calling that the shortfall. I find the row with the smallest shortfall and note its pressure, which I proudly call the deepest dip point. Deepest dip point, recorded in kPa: 1959.5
